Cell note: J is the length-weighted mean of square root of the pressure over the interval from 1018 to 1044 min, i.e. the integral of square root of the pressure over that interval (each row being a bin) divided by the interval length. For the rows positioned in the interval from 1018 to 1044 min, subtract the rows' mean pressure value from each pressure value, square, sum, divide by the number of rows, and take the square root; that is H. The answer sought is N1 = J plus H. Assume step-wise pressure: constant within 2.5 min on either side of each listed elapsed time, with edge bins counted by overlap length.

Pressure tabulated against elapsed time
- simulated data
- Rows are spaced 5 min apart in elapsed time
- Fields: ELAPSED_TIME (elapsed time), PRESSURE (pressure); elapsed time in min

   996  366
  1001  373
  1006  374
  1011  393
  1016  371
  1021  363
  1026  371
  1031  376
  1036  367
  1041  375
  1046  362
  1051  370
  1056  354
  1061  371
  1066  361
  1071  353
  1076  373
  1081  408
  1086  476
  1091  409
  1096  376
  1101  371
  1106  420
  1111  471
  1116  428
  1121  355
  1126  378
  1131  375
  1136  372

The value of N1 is 24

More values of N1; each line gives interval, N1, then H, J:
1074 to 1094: 58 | 37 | 20.4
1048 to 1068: 26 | 7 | 19.1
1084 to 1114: 62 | 41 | 20.5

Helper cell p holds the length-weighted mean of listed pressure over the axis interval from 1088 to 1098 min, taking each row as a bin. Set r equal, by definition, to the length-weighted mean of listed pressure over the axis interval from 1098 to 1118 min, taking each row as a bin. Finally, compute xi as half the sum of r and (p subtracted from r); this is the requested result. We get 222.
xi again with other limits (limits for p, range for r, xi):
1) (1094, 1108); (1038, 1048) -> 175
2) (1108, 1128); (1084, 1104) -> 202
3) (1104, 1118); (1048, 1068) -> 144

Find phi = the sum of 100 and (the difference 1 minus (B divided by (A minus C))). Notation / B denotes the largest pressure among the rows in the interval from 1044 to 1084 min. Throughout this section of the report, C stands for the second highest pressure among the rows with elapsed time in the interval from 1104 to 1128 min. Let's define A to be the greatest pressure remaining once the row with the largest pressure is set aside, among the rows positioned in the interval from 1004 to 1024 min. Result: 109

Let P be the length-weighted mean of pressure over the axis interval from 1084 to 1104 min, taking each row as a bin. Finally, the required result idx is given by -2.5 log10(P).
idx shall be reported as -6.52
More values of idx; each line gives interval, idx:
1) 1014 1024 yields -6.41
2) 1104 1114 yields -6.62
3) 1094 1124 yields -6.51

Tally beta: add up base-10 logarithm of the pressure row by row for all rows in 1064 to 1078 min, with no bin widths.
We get 7.68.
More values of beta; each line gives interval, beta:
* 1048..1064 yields 7.69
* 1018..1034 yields 7.70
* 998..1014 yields 7.74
